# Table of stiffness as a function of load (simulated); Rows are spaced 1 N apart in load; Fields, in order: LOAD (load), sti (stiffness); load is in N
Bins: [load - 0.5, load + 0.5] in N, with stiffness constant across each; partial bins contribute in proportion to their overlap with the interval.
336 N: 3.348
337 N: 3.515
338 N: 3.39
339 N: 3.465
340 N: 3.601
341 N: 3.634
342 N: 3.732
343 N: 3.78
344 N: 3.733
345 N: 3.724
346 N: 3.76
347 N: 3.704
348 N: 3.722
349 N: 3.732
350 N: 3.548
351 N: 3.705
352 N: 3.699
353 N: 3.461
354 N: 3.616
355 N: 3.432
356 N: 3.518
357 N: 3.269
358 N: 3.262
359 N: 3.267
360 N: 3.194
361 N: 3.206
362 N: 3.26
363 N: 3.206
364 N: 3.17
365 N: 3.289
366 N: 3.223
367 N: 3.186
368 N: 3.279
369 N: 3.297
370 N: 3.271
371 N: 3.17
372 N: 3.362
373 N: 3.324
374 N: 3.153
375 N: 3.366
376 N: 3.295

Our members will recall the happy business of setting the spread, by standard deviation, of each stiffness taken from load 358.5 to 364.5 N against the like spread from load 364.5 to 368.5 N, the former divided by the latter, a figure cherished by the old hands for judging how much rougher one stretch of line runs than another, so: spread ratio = 0.8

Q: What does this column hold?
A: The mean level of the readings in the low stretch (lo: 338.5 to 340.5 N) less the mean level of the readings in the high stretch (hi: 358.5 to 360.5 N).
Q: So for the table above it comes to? 0.30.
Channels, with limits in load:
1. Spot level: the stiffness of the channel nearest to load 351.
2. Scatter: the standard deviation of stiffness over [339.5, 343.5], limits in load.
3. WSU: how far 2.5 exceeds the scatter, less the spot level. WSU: -1.3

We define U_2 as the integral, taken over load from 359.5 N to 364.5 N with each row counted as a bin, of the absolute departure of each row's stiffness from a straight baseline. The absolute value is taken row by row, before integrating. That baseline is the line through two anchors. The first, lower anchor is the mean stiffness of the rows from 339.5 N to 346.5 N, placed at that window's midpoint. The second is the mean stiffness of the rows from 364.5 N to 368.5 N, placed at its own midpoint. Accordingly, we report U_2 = 0.63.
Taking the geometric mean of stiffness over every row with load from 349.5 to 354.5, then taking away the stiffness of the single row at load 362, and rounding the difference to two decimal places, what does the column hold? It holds 0.34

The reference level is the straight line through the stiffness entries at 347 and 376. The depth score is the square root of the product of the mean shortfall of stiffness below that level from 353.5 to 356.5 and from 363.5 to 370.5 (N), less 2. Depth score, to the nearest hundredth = -1.89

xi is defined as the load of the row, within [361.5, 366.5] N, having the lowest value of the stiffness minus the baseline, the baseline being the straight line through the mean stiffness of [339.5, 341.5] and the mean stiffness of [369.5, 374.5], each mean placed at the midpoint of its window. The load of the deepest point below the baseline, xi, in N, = 364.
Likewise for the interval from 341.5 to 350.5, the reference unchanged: 350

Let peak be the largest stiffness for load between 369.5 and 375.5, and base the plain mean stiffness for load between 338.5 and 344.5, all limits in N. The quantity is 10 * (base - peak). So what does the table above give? 2.9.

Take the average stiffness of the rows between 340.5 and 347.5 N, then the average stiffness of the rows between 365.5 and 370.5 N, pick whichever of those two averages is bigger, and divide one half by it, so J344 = 0.134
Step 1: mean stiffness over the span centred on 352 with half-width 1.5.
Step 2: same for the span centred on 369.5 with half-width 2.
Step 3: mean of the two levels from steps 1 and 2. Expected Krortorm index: 3.44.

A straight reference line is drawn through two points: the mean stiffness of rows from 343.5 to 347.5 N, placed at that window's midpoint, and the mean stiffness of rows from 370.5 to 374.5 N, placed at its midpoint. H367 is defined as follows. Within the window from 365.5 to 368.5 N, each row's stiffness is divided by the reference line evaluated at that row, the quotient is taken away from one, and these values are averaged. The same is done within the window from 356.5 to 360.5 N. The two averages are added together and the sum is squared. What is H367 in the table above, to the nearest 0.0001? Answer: 0.0116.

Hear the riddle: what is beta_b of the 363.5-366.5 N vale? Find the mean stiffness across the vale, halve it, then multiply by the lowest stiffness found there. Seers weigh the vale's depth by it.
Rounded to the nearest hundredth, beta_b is 5.12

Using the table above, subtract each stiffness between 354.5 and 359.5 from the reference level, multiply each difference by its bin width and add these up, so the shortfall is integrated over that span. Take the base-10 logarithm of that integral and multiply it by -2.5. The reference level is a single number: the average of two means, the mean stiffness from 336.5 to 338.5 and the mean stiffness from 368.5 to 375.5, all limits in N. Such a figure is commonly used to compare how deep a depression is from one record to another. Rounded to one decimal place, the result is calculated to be 2.8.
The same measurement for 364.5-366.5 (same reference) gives 1.7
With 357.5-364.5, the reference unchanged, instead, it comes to 0.0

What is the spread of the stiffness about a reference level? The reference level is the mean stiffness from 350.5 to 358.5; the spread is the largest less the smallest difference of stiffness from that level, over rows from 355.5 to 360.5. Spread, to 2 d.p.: 0.32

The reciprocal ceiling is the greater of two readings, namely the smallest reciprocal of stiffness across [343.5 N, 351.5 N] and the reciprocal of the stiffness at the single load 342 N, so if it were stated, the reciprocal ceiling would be 0.268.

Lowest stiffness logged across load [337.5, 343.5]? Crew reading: 3.39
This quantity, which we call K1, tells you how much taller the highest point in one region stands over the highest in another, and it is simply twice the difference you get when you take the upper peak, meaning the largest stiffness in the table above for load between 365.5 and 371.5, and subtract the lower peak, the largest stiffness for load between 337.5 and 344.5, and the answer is -1.0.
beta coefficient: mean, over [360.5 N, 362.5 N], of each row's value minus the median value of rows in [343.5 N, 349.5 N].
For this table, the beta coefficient -0.5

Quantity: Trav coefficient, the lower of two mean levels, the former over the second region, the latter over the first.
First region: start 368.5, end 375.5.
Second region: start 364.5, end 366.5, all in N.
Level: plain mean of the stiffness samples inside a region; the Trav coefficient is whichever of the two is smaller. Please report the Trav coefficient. 3.256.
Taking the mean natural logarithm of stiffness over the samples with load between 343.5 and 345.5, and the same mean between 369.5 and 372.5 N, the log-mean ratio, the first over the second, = 1.112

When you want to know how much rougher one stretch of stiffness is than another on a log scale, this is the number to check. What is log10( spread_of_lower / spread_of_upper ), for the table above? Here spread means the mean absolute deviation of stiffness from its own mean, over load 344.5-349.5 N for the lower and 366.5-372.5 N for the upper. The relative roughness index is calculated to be -0.59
